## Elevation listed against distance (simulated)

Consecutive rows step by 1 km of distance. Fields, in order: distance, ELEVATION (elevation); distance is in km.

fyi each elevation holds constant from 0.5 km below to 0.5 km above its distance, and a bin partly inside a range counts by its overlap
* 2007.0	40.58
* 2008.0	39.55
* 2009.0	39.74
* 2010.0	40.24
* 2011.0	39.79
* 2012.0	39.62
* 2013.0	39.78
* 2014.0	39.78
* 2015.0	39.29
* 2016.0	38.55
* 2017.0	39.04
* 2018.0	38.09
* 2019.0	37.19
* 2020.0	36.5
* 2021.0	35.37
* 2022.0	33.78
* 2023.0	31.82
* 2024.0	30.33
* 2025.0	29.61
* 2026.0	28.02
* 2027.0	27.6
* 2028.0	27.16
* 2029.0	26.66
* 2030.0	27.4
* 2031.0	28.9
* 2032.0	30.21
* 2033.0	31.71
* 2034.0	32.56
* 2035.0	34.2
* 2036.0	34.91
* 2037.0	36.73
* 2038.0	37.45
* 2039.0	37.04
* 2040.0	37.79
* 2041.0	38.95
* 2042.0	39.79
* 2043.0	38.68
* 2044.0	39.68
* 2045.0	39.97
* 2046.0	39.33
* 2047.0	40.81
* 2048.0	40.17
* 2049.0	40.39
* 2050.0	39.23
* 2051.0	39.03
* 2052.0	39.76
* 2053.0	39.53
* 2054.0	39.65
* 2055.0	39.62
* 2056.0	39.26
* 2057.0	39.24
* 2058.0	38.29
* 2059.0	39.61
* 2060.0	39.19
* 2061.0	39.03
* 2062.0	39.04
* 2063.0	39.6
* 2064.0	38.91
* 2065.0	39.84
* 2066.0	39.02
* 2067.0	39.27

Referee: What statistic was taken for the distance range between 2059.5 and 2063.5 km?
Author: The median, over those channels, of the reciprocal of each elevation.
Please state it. 0.0256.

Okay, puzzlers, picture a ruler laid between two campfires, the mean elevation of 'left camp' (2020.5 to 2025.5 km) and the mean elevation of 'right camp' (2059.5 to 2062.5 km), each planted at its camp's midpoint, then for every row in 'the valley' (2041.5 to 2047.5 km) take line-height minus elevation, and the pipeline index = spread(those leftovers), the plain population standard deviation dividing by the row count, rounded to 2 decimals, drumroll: 0.54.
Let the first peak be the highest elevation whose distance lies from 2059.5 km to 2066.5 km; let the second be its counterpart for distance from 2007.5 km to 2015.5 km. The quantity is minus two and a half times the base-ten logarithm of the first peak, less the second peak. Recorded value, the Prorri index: -44.2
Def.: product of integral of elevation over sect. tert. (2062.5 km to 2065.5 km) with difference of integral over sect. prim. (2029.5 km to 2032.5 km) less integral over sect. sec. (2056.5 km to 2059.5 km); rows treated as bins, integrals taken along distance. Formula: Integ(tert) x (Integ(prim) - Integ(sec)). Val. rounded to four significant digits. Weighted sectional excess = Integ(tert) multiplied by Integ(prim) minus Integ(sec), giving -3625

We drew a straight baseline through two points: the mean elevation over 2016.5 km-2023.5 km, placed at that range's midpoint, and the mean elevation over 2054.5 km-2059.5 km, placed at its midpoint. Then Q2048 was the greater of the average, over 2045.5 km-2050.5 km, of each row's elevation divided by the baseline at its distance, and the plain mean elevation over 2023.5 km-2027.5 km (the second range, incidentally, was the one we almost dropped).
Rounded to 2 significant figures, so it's 29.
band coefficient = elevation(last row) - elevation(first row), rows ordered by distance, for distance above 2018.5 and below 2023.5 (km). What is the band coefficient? -5.4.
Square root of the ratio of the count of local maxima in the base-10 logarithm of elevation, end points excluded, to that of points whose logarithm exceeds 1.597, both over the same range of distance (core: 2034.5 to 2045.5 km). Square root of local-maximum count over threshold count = 0.82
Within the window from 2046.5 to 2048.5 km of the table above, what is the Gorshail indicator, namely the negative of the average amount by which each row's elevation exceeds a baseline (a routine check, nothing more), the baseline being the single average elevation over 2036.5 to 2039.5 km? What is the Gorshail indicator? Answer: -3.4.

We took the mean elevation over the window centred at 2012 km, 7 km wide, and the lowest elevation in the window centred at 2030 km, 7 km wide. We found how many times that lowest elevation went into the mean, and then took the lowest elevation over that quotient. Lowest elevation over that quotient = 18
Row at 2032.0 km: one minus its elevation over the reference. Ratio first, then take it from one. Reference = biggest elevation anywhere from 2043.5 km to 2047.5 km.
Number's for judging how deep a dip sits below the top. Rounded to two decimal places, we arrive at 0.26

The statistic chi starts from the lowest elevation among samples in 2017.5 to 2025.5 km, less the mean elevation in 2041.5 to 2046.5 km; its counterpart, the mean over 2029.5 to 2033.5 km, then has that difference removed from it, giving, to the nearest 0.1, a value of 39.4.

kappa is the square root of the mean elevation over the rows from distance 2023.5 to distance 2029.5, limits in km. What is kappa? 5.31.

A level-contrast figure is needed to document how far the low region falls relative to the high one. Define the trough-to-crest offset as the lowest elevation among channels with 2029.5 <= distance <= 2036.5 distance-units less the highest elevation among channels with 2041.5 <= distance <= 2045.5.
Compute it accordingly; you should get -13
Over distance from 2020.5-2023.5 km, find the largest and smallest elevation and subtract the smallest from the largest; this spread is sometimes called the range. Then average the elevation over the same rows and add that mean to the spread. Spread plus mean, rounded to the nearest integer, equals 37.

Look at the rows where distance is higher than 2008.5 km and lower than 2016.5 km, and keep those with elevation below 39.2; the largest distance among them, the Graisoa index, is 2016.0 km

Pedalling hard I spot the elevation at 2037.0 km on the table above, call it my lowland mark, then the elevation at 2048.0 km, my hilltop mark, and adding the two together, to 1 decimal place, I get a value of 76.9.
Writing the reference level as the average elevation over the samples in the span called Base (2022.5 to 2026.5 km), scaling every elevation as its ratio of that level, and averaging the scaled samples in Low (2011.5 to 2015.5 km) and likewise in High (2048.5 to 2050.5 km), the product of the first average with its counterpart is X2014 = 1.76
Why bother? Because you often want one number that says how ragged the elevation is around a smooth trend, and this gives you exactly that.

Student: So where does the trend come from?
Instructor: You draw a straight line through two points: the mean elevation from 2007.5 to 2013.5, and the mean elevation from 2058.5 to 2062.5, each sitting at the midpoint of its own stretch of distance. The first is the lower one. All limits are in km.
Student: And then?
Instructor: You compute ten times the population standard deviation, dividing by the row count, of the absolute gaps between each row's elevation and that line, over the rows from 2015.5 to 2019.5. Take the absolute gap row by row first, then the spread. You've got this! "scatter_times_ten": 6.7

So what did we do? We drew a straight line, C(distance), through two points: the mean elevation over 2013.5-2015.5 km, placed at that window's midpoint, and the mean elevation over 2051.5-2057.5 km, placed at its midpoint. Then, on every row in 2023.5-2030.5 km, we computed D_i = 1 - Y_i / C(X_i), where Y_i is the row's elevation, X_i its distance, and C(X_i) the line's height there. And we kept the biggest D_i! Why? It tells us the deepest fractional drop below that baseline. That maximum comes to 0.33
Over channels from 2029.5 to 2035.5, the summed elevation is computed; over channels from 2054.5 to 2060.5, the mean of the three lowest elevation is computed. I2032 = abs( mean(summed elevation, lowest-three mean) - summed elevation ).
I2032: 73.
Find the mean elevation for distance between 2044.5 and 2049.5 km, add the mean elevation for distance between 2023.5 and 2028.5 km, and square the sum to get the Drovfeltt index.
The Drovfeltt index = 4717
